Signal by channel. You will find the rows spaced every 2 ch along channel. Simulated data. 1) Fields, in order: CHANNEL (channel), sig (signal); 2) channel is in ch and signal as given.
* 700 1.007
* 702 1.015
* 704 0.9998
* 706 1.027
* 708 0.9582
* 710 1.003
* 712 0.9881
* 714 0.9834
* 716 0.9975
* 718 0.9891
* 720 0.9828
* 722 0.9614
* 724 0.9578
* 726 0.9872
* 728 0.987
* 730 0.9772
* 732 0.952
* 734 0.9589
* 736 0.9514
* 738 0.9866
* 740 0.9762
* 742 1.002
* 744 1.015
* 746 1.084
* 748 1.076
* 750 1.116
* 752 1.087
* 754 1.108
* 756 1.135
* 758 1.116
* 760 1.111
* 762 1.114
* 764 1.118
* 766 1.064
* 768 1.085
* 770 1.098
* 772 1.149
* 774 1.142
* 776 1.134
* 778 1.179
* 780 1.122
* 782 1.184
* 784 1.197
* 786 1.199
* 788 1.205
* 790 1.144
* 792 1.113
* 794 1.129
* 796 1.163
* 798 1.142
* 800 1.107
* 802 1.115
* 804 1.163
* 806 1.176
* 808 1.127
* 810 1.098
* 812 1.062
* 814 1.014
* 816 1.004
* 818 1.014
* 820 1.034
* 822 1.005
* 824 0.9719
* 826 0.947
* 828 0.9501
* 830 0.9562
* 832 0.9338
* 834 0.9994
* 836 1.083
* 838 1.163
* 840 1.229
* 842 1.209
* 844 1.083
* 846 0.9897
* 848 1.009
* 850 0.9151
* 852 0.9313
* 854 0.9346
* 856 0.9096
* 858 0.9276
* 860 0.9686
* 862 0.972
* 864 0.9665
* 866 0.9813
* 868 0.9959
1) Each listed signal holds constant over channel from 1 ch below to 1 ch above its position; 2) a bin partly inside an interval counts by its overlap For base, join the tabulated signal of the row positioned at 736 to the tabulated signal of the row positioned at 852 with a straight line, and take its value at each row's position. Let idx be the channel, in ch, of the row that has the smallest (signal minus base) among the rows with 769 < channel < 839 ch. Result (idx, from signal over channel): 832 ch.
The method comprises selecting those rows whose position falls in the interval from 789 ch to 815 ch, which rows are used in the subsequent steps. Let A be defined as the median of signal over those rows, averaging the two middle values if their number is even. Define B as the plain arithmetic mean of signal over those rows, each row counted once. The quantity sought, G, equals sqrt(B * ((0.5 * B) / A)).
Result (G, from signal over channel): 0.746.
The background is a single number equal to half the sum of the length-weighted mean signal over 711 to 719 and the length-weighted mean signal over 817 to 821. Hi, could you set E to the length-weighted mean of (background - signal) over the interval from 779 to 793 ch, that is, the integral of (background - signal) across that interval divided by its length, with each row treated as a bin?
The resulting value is -0.16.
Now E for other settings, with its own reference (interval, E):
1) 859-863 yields 0.04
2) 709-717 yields 0.01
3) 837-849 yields -0.11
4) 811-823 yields -0.02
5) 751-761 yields -0.10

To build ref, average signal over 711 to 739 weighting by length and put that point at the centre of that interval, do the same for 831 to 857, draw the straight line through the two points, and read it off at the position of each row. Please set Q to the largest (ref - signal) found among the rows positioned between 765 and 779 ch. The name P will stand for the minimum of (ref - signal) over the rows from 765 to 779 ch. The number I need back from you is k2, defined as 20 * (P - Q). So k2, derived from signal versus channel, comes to -2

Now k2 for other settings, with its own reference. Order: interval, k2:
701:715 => -1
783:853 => -6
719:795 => -5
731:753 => -3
